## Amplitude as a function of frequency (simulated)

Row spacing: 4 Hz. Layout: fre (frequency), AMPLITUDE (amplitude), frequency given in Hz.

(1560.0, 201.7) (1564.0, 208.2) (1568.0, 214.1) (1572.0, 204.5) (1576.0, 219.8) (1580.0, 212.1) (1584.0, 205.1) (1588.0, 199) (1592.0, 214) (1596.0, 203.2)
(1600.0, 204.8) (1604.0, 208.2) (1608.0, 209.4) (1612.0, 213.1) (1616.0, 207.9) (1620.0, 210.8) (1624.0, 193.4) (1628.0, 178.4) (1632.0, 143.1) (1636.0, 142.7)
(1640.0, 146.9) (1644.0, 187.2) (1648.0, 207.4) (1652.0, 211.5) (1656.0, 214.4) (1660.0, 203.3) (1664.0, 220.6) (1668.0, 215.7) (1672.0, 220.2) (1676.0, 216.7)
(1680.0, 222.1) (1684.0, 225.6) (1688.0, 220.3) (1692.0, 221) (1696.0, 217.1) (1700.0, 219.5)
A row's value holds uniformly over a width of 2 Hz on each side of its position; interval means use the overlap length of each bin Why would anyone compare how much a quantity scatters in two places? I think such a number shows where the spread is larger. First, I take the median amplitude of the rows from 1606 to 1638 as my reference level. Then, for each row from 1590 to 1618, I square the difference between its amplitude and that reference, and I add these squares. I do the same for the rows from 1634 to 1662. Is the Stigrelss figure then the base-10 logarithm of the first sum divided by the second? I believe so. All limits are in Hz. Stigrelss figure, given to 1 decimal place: -1.1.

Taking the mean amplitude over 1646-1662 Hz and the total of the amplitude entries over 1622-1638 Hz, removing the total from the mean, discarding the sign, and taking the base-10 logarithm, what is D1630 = 2.65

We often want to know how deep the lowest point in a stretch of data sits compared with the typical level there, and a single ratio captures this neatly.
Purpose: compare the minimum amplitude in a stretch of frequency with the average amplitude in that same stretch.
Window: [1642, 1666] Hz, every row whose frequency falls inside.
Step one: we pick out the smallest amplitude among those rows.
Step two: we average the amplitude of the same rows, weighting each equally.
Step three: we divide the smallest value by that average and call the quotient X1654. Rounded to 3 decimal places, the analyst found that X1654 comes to 0.903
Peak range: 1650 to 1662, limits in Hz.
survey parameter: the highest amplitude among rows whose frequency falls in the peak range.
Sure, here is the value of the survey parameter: 214.4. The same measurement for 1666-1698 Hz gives 225.6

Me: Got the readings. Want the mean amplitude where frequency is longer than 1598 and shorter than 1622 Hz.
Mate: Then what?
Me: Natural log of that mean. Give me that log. 5.34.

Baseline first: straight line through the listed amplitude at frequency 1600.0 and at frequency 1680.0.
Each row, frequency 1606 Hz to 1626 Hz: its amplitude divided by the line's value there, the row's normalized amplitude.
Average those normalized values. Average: 0.99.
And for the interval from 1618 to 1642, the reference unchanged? 0.80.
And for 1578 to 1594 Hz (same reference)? 1.03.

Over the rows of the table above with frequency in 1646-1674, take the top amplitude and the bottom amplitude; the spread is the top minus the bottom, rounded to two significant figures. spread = 17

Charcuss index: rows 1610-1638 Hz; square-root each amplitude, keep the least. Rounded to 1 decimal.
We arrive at 11.9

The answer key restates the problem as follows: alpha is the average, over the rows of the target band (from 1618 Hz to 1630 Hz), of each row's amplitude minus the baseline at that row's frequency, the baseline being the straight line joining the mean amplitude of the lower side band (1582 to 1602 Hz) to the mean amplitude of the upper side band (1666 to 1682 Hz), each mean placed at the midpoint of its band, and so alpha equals -16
